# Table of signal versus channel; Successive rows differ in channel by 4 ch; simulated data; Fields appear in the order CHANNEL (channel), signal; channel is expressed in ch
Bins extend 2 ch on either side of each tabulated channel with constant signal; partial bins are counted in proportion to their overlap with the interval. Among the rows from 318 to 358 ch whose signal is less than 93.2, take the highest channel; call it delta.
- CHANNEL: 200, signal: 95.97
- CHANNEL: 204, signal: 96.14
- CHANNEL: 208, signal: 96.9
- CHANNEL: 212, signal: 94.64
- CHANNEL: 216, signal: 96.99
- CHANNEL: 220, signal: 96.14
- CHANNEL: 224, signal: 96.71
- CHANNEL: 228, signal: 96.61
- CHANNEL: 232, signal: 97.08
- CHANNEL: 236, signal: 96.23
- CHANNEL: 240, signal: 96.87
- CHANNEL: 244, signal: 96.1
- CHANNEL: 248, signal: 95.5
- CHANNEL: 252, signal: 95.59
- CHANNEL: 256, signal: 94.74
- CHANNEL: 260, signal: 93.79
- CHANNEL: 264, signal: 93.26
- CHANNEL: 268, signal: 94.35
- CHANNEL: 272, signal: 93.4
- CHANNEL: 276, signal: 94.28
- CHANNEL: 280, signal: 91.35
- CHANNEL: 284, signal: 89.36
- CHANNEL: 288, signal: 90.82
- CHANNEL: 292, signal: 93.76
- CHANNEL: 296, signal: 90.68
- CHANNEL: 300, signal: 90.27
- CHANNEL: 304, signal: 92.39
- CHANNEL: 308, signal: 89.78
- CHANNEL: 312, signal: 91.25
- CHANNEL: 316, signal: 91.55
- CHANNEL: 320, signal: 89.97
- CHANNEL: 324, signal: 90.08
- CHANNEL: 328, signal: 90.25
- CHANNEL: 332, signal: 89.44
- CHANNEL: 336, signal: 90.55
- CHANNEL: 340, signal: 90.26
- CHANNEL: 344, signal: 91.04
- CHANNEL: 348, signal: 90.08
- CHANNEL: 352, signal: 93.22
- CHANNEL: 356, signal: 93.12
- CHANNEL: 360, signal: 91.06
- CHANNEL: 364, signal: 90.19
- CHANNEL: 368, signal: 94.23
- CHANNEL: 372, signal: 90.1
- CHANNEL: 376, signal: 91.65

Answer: 356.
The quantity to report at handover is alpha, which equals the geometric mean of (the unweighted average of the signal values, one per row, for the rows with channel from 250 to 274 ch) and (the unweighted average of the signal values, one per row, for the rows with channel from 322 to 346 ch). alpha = 92.2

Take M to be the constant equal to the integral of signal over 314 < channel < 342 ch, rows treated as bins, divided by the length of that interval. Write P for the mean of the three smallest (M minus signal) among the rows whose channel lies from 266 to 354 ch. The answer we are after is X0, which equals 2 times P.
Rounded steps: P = -3.8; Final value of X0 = -8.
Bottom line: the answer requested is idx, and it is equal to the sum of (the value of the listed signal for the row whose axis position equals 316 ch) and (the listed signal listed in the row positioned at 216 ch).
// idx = 189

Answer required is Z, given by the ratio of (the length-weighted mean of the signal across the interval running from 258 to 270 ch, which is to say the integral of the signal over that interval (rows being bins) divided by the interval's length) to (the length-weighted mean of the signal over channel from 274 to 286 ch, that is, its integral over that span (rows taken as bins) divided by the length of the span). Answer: 1.02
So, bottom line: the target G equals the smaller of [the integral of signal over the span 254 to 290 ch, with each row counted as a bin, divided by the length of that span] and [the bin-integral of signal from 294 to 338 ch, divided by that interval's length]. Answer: 90.6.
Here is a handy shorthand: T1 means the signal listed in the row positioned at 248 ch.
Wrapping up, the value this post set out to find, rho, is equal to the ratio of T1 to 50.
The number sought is 1.91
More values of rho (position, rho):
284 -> 1.79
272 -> 1.87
